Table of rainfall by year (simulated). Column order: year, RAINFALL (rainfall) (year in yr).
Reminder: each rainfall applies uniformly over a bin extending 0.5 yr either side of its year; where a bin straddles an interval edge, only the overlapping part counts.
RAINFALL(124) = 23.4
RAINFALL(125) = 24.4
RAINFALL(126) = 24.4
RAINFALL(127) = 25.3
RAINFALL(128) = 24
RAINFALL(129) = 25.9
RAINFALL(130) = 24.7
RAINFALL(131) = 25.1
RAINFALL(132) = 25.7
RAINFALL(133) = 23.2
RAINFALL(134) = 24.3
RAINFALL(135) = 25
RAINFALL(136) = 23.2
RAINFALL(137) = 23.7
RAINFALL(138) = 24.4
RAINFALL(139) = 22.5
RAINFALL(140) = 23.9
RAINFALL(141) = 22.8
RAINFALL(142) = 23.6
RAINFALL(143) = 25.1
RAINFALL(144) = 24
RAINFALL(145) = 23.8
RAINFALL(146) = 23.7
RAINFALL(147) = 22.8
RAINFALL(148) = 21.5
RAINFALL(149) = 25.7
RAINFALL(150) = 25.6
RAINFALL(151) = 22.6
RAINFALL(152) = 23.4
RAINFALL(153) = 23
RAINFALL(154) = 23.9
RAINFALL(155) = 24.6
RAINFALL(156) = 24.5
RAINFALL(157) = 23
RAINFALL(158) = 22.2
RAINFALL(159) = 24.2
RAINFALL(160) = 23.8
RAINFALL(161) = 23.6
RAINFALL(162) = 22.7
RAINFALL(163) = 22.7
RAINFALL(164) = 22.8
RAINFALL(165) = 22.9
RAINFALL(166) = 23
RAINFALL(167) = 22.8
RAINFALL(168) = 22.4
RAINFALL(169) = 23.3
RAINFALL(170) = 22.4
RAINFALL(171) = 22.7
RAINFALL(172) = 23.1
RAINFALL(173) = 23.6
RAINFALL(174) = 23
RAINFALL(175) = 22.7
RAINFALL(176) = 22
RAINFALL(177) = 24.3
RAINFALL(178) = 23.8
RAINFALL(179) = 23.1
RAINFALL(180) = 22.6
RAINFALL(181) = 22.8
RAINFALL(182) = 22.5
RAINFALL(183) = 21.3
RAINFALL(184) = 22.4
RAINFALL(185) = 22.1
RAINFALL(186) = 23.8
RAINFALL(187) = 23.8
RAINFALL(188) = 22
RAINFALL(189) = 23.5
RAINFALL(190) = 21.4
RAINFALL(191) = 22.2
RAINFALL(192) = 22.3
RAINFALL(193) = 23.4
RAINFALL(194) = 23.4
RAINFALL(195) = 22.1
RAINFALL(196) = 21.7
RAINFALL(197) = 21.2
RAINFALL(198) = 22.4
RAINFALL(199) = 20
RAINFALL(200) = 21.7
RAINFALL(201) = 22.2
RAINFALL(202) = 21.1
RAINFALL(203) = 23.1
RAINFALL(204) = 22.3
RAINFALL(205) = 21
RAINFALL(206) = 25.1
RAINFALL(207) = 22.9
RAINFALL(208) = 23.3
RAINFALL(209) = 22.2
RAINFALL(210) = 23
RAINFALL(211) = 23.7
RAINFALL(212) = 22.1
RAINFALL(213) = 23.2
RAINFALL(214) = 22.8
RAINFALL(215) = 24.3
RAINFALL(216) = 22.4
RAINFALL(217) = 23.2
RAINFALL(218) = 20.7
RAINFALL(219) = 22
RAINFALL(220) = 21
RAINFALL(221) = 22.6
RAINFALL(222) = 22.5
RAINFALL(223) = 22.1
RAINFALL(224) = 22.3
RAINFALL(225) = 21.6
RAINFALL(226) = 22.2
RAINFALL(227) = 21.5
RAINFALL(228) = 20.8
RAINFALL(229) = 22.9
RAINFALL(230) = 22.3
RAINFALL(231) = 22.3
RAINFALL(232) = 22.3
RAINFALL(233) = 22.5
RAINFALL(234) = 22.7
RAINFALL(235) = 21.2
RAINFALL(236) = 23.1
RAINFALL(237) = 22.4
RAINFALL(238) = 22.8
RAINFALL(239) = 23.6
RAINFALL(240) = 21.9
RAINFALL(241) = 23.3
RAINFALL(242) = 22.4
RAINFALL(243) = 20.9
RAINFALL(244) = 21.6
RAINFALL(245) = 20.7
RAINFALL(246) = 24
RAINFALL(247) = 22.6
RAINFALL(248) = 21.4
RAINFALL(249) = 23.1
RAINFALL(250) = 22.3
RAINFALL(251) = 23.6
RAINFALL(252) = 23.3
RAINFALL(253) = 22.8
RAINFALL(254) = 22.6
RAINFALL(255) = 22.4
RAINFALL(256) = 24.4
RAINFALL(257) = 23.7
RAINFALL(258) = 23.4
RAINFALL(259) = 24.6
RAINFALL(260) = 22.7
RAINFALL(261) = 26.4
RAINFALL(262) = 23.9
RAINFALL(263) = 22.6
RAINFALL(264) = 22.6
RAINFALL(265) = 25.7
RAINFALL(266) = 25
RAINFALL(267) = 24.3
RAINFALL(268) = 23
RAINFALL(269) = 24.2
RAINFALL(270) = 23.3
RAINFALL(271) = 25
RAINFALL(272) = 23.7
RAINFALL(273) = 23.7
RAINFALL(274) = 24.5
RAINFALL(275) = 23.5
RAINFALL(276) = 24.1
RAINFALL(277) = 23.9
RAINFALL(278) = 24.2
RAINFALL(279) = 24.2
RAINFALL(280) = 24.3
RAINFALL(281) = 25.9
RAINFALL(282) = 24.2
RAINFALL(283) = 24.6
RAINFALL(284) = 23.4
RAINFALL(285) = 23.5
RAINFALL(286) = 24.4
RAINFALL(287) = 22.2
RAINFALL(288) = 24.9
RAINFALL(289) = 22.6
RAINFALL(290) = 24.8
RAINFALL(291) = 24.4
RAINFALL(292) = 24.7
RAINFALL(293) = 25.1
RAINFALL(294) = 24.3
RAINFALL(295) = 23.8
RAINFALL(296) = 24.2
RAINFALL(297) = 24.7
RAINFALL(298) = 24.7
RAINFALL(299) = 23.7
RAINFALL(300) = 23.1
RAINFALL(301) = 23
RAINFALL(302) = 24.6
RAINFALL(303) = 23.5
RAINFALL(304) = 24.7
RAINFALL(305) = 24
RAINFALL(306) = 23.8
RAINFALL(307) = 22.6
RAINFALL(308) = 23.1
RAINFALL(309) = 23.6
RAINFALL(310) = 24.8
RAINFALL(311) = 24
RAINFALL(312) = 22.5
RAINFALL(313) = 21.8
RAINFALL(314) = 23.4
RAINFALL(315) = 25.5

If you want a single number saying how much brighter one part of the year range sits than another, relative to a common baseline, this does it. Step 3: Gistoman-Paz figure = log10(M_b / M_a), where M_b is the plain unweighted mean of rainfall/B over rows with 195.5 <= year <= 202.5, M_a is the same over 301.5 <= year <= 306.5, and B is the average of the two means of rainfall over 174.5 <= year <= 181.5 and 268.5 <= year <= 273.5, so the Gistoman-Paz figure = -0.05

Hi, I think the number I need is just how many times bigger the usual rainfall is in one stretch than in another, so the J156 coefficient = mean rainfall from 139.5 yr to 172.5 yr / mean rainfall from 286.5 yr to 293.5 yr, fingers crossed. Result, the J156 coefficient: 0.97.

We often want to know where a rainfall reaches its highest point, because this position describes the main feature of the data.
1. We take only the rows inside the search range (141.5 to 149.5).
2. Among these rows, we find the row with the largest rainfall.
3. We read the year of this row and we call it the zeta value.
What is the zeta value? 149 yr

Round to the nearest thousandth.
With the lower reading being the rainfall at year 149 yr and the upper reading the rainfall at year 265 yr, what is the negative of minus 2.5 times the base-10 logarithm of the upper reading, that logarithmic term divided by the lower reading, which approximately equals 0.137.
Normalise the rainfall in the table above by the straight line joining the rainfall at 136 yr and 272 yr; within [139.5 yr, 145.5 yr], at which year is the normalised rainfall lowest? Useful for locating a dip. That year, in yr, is 141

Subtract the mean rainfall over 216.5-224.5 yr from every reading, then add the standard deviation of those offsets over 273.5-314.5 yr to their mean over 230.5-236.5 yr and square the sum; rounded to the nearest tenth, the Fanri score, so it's 1.3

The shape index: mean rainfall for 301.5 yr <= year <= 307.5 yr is 23.9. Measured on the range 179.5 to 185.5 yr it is 22.3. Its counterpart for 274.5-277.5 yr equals 23.8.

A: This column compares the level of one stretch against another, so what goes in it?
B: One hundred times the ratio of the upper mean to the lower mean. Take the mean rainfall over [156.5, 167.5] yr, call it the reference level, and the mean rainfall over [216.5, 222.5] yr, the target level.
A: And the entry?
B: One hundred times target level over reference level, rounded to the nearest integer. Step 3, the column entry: 95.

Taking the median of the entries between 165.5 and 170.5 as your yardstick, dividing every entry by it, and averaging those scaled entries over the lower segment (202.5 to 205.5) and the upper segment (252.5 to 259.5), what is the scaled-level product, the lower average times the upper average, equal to 1.00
